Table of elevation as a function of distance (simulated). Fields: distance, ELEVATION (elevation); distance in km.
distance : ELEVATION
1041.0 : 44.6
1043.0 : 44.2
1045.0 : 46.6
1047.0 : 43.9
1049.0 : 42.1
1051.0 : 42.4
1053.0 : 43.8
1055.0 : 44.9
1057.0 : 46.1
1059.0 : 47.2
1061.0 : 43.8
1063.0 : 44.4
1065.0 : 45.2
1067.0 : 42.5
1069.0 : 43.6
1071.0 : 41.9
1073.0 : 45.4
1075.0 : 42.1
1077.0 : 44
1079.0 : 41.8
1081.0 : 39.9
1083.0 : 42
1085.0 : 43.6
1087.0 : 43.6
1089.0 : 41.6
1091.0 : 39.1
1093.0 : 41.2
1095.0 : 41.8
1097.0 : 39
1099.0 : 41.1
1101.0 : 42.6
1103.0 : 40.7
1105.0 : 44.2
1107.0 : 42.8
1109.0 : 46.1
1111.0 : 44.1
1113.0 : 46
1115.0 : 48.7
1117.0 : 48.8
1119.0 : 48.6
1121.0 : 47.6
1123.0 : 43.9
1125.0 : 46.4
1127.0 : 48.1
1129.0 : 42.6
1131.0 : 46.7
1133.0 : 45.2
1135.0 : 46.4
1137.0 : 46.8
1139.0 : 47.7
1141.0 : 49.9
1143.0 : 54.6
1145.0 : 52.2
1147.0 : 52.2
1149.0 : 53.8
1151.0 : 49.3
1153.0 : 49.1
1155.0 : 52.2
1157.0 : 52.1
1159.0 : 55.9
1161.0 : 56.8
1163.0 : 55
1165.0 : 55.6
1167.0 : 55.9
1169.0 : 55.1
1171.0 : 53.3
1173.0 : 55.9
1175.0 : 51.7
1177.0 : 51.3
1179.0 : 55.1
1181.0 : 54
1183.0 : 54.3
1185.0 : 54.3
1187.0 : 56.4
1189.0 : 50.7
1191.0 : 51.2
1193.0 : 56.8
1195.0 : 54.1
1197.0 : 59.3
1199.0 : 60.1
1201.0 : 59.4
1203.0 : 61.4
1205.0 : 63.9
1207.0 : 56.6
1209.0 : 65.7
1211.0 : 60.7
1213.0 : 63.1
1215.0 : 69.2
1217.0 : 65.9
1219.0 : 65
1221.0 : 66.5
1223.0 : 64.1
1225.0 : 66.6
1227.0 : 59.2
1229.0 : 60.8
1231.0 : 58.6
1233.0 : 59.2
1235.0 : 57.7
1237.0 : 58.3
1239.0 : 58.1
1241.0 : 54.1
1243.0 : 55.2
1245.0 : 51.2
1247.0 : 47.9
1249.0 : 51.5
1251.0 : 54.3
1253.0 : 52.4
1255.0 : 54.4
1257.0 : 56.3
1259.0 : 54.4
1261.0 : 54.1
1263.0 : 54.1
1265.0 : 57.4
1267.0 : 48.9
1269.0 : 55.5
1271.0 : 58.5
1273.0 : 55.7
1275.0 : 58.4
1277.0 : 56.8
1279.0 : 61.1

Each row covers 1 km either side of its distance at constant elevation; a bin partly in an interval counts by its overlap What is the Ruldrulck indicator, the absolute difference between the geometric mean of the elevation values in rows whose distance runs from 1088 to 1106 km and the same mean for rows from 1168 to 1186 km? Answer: 13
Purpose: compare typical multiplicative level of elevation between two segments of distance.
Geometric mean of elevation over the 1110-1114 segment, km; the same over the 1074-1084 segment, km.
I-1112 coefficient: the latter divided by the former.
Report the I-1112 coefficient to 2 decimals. 0.93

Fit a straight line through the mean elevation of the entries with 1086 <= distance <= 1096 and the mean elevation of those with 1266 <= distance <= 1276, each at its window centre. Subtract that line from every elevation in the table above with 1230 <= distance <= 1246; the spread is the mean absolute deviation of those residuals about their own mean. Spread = 2.6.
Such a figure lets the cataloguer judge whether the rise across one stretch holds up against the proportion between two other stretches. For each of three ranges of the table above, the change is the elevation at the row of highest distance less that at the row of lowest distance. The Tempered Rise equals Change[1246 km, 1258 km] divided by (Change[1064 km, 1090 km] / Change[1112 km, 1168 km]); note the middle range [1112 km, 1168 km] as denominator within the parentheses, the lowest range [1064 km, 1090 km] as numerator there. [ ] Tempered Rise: -23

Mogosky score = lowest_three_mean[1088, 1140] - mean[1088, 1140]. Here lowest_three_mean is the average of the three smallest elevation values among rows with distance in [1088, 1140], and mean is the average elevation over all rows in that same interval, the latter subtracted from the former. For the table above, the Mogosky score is -4.9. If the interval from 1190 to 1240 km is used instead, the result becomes -6.9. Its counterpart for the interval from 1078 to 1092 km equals -1.5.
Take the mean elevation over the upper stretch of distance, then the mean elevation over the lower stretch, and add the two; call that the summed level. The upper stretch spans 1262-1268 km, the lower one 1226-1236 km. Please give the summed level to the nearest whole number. 113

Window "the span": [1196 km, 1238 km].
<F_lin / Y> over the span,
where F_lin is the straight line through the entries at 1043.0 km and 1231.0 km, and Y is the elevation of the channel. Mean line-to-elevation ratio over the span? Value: 0.93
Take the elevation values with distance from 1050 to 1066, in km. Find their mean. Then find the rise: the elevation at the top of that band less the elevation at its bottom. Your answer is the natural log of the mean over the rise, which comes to 2.8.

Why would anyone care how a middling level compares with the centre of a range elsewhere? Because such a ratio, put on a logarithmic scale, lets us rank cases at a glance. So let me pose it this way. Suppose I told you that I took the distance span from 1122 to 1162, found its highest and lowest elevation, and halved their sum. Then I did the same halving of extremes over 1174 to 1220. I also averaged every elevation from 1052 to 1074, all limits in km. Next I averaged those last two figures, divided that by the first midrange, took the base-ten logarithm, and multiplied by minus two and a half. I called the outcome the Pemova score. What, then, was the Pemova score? -0.053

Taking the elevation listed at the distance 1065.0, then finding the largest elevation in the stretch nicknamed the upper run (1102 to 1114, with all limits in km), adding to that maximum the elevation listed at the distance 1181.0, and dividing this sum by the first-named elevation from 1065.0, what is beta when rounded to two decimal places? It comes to 2.21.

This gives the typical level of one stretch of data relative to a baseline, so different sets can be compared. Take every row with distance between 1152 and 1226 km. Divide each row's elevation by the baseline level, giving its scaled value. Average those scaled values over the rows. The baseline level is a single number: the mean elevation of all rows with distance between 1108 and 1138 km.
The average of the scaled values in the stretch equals 1.24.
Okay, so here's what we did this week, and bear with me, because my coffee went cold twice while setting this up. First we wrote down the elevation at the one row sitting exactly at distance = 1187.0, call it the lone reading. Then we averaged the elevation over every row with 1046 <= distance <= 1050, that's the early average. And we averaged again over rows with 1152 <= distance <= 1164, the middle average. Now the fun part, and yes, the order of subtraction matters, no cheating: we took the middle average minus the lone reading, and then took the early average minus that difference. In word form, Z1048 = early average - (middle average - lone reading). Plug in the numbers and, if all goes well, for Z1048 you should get 46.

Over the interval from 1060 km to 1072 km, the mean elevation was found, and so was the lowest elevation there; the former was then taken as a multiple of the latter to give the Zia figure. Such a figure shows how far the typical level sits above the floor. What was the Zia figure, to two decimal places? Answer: 1.04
